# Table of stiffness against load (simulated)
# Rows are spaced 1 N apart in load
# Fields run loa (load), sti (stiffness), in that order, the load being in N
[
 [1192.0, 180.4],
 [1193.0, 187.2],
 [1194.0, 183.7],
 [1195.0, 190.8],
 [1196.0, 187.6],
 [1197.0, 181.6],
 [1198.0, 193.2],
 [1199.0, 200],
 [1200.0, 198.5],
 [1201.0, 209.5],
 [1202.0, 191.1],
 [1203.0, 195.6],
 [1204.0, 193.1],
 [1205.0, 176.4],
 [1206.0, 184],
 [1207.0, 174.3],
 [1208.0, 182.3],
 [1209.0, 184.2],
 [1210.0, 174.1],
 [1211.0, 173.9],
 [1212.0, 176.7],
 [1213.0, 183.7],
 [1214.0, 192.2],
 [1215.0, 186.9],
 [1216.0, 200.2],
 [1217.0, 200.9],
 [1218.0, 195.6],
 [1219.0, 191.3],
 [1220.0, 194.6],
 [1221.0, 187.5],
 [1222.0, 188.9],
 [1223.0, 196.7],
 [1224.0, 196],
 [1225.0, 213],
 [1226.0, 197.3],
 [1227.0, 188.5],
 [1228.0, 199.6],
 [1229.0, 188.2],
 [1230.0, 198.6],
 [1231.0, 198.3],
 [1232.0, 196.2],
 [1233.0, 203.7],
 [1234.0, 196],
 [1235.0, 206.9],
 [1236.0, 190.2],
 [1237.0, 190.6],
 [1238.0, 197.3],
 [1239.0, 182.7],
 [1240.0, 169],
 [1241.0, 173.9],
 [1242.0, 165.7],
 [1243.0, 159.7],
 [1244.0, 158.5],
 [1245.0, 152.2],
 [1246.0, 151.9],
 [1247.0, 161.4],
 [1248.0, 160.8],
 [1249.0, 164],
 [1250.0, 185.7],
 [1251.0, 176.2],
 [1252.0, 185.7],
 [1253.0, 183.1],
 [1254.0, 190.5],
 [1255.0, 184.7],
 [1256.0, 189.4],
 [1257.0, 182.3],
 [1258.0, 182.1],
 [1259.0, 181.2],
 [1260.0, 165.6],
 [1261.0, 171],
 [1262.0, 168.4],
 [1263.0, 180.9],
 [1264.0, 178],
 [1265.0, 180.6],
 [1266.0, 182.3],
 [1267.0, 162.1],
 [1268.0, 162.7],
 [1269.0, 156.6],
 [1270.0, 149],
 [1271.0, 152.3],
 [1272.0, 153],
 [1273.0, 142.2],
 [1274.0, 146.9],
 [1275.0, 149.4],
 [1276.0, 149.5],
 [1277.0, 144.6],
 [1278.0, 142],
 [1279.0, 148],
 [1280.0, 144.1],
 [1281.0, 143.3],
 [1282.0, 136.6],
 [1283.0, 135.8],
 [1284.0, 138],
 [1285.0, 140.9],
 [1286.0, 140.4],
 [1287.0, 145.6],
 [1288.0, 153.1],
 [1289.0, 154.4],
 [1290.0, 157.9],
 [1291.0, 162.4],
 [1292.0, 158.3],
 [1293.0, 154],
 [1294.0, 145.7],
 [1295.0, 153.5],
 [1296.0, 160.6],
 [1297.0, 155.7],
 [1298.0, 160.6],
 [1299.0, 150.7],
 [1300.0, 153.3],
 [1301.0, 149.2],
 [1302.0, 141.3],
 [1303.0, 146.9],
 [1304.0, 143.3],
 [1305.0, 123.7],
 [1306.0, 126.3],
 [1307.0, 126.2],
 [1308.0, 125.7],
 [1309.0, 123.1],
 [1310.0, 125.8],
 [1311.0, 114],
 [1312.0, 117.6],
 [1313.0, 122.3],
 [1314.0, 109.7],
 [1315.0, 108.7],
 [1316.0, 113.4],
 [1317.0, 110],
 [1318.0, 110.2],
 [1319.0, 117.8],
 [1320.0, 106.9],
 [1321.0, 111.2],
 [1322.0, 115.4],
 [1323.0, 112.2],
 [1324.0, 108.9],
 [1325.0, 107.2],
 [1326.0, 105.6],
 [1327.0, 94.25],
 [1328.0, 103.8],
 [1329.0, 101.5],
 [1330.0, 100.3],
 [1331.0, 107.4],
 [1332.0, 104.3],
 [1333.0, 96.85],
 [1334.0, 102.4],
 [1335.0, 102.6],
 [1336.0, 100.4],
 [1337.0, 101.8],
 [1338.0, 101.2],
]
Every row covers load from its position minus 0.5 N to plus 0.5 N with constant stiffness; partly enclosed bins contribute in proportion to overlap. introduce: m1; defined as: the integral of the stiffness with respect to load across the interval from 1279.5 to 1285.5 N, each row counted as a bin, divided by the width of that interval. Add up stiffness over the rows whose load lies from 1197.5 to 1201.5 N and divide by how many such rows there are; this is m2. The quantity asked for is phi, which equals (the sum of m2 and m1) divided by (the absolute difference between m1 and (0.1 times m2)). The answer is 2.8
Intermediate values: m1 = 140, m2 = 200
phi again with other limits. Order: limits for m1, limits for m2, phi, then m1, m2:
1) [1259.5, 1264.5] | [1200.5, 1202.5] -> 2.4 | 173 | 200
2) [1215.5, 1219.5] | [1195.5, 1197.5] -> 2.1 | 197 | 185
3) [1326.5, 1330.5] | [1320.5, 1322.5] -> 2.4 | 100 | 113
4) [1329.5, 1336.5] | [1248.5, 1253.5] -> 3.3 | 102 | 179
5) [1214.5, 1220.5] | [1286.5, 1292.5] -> 2.0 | 195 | 155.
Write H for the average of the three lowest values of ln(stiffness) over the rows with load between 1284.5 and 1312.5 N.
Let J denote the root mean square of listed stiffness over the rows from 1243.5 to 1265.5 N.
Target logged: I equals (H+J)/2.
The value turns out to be 89.7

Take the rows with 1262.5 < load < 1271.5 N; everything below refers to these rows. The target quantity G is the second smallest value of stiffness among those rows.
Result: 152.3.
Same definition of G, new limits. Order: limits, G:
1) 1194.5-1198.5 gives 187.6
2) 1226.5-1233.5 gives 188.5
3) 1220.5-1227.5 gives 188.5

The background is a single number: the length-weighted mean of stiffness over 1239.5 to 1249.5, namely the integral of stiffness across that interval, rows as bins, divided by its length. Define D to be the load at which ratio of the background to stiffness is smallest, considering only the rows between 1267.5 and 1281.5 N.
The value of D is 1268.0 N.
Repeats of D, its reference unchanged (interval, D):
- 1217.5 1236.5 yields 1225.0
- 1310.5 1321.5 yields 1313.0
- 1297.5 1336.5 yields 1298.0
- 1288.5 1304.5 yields 1291.0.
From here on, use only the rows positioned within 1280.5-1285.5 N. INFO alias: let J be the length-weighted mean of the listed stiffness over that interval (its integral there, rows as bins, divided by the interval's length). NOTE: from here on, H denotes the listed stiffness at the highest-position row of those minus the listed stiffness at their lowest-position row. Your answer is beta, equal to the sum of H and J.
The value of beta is 137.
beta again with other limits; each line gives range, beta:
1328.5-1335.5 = 103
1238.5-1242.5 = 156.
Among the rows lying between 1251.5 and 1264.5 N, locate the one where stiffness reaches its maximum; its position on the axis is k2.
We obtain 1254.0 N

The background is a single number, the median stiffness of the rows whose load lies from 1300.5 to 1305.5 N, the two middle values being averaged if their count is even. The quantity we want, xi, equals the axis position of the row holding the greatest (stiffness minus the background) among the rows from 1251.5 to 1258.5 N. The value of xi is 1254.0 N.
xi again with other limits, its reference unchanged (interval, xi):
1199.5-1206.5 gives 1201.0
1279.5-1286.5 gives 1280.0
